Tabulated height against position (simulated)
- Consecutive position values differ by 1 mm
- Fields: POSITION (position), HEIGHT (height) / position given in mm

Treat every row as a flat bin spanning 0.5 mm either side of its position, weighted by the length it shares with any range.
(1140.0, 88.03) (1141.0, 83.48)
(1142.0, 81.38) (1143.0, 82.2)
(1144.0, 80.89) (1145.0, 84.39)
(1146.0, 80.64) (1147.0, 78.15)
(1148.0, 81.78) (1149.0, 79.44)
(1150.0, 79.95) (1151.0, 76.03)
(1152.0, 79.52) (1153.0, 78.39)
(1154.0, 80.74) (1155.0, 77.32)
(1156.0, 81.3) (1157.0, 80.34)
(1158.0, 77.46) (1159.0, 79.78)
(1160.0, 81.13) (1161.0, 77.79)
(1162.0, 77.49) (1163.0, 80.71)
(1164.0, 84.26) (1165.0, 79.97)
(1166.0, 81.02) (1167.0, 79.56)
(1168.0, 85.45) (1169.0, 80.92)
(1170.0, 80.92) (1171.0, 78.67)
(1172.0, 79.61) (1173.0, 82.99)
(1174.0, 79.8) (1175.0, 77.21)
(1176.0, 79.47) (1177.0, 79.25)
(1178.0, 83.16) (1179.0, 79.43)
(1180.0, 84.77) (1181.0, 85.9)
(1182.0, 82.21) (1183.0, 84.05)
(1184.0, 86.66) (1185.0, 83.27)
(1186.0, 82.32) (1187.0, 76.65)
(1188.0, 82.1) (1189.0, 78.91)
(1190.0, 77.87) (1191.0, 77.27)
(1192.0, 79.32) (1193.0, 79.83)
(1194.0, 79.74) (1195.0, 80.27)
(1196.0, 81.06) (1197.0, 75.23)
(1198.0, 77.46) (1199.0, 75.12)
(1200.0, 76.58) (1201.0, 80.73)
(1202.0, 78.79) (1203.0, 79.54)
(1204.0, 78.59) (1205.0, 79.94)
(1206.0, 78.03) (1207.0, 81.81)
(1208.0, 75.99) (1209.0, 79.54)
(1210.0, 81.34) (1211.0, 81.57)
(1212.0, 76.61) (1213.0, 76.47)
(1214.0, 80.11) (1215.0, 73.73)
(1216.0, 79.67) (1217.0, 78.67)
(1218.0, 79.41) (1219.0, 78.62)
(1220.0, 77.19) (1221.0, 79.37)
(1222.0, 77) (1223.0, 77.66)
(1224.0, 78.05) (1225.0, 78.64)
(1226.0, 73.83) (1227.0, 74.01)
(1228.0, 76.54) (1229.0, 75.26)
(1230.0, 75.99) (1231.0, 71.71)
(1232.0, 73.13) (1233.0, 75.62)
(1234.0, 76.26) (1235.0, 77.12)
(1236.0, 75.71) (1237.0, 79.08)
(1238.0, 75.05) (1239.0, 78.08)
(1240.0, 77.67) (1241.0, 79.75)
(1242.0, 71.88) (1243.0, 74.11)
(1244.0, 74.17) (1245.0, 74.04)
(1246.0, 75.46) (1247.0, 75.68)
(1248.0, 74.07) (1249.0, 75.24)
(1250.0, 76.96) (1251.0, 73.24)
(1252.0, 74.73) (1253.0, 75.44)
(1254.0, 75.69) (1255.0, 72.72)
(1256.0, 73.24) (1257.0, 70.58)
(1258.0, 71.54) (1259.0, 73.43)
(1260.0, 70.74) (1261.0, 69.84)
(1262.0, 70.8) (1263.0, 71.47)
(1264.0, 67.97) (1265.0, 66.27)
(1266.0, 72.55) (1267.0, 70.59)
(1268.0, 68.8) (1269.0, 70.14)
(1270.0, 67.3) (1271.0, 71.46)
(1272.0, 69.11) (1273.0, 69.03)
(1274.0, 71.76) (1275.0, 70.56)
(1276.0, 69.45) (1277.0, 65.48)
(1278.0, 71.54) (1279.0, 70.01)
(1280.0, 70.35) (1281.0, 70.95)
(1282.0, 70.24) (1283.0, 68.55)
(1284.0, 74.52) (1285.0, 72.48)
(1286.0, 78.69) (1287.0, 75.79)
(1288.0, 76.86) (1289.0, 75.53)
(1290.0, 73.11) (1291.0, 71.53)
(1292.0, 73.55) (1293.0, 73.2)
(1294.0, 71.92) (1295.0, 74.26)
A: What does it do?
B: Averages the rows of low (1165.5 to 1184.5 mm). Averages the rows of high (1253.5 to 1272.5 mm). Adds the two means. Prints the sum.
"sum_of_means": 152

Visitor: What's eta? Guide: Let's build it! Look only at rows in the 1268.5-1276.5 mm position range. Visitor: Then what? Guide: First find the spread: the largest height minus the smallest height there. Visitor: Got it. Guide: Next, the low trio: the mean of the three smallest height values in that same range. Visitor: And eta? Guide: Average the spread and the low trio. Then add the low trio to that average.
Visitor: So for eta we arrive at 105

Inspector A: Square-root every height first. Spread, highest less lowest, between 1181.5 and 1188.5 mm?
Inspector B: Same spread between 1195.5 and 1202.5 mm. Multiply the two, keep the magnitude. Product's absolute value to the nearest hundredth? 0.19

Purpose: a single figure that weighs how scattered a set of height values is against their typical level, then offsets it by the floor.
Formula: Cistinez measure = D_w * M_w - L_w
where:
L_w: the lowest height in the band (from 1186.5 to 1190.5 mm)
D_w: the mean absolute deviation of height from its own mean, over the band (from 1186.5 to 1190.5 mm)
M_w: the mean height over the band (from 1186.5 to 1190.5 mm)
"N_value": 51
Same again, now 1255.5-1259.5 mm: 12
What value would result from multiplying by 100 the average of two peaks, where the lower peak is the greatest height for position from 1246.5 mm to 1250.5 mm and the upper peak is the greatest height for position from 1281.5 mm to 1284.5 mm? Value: 7574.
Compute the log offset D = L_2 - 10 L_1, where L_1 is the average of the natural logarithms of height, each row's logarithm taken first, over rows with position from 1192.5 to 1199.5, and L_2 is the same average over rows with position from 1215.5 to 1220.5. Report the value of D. -39.2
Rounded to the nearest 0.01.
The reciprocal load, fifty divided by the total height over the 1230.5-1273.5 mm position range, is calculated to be 0.02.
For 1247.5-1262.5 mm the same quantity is 0.05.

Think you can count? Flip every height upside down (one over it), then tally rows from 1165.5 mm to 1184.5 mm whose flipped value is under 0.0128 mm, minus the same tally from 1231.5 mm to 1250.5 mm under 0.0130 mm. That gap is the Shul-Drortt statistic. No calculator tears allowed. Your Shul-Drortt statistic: 12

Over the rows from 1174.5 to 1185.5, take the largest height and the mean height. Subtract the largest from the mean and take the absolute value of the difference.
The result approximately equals 4.4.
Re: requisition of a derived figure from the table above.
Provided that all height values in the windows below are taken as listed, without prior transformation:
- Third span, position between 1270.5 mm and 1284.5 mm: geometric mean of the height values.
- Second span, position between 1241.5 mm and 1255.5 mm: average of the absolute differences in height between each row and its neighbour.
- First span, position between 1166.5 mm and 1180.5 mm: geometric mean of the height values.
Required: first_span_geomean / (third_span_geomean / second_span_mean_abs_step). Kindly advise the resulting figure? 1.6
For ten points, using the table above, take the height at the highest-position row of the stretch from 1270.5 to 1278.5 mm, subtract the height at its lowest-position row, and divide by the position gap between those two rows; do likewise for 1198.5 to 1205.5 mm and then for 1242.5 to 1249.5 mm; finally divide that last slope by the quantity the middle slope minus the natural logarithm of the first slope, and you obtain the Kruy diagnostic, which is 0.0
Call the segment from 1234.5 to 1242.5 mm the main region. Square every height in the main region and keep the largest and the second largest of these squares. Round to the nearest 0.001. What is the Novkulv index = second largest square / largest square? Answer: 0.983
